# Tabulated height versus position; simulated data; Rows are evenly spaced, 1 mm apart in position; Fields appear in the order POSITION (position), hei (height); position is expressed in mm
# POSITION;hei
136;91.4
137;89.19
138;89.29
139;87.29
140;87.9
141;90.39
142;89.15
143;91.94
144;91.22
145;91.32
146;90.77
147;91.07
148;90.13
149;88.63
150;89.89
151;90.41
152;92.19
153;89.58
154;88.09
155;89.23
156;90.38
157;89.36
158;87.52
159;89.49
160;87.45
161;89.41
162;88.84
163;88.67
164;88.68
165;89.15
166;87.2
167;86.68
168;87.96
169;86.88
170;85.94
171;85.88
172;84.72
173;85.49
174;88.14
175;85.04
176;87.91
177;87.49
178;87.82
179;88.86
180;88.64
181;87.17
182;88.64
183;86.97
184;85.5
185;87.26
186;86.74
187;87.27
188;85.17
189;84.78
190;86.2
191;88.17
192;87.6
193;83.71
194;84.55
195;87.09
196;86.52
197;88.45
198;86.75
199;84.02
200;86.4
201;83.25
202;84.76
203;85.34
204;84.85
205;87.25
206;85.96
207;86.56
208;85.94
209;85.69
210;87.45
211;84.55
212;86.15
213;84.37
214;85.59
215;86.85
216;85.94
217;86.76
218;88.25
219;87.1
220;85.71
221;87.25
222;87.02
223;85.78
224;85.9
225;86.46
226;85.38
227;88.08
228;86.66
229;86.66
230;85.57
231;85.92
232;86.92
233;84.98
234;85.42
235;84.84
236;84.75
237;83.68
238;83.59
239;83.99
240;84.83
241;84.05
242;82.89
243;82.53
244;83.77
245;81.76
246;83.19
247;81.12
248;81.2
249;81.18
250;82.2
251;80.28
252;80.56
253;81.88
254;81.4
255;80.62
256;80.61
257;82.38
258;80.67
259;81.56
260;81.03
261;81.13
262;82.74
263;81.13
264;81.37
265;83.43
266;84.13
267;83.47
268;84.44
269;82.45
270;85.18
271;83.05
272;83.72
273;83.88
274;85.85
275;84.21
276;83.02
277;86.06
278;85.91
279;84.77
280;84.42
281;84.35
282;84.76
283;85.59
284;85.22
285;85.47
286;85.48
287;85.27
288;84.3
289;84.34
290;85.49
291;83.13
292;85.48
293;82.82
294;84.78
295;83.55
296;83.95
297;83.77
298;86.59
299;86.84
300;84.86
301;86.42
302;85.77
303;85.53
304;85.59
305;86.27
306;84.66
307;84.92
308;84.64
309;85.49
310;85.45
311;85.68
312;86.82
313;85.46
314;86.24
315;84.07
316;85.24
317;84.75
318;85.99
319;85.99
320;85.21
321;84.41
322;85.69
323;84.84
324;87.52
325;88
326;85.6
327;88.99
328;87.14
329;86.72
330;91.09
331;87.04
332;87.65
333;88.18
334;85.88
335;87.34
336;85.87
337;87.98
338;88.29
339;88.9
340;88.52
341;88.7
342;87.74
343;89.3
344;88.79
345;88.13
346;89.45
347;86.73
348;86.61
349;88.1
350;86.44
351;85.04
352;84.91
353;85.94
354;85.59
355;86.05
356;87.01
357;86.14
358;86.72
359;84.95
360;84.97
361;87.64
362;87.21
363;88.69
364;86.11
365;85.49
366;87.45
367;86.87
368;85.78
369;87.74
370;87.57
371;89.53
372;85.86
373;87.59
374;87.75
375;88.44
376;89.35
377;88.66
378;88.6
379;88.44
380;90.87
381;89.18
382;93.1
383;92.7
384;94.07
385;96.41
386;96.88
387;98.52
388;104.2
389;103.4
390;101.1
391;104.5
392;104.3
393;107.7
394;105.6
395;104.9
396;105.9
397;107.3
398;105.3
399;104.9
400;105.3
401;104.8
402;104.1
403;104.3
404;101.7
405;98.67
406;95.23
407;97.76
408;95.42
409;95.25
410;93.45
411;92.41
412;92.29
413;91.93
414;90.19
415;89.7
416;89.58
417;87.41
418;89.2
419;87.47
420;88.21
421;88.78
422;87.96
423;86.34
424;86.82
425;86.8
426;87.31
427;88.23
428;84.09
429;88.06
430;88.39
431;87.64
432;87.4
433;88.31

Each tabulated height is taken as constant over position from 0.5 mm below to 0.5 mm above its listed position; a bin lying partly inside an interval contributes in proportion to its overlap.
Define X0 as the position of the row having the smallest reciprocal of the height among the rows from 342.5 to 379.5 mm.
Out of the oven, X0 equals 371 mm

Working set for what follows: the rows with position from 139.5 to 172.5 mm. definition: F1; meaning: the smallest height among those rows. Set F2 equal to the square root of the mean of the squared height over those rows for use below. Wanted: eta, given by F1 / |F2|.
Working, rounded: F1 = 84.72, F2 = 89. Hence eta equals 0.95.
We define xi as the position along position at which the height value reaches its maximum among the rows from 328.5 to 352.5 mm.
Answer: 330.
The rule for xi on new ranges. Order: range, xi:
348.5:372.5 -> 371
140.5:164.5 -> 152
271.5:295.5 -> 277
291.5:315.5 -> 299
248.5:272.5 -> 270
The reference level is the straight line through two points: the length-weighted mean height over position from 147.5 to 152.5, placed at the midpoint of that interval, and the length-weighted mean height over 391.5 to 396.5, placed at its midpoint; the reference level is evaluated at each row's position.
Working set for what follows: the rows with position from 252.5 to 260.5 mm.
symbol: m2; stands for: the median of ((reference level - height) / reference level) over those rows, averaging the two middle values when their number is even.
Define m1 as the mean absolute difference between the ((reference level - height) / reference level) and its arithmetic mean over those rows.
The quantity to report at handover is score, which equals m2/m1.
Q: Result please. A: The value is 28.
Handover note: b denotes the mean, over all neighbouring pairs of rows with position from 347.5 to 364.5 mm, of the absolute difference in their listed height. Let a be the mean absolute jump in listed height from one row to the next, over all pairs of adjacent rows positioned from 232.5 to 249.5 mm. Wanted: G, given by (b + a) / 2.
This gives 0.95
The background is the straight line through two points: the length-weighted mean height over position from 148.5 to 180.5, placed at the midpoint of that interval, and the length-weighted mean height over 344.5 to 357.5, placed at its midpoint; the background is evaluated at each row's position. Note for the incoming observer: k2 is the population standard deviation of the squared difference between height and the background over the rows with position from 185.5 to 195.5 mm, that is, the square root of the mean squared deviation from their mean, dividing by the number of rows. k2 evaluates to 5.9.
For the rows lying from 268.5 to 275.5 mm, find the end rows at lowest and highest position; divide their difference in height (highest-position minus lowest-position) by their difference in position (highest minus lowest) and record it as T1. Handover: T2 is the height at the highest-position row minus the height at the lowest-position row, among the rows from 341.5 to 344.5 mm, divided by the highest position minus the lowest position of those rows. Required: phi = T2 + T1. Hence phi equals 0.8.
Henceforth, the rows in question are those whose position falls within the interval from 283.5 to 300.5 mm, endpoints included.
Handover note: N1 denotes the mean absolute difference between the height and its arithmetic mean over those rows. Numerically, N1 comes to 0.90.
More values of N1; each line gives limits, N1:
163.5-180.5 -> 1.15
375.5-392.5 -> 5.29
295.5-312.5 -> 0.72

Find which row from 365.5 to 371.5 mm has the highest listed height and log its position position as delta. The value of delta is 371 mm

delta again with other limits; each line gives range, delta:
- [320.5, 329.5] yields 327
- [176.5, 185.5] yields 179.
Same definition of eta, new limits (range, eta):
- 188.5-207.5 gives 0.97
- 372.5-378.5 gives 0.99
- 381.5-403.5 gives 0.91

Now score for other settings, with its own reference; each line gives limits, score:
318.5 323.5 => 30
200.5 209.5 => 11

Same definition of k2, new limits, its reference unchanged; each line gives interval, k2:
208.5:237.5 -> 3.7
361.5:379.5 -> 2.8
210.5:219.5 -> 4.1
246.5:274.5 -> 14.4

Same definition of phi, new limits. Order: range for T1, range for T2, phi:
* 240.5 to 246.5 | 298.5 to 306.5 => -0.5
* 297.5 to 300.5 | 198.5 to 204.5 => -0.7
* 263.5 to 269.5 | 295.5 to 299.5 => 1.2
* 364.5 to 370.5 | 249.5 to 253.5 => 0.3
